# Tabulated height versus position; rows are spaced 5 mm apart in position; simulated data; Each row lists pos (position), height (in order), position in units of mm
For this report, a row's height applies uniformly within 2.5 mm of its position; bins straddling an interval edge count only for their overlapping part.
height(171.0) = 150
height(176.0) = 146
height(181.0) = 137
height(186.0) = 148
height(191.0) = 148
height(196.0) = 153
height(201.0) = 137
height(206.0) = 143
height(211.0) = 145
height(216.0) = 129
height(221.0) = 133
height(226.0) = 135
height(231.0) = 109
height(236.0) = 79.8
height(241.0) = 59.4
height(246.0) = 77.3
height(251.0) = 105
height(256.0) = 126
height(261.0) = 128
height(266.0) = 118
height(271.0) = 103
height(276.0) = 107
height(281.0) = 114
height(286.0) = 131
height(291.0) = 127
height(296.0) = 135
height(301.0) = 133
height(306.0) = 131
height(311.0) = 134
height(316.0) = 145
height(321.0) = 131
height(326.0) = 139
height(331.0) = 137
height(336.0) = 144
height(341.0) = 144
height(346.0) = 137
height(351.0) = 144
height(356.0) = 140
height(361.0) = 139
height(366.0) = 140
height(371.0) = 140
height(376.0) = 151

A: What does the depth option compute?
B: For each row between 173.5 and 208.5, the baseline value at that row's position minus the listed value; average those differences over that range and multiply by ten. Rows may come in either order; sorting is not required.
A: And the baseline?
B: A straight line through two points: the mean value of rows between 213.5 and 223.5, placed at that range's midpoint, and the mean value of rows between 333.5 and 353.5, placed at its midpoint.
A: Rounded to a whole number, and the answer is -160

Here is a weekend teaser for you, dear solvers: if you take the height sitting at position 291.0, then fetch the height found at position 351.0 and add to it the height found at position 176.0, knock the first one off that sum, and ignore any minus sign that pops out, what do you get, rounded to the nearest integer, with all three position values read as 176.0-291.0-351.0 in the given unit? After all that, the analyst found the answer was 163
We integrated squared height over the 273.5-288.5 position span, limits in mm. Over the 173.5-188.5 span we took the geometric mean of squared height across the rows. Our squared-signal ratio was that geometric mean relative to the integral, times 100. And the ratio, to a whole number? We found 10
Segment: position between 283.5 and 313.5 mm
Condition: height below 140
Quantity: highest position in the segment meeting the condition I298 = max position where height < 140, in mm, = 311.0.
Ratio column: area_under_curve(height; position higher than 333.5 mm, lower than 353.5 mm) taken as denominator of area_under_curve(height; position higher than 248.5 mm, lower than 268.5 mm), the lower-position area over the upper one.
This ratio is 0.84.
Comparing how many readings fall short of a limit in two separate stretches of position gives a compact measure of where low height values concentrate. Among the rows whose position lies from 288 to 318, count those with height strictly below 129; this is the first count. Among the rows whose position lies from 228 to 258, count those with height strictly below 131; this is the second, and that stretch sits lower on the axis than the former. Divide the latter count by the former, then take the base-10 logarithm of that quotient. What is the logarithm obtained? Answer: 0.8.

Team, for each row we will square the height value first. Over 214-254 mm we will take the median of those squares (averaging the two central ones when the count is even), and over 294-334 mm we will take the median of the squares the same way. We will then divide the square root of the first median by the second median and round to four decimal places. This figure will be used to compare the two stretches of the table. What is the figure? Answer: 0.0059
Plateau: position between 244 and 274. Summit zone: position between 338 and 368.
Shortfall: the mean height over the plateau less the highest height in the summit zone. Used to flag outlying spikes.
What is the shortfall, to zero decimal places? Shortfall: -34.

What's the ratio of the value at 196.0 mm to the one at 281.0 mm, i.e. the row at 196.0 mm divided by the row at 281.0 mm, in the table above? 1.34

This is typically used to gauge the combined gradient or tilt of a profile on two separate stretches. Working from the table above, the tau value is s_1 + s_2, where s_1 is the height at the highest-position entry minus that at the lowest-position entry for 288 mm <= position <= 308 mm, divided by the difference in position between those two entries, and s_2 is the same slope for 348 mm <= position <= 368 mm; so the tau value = 0.0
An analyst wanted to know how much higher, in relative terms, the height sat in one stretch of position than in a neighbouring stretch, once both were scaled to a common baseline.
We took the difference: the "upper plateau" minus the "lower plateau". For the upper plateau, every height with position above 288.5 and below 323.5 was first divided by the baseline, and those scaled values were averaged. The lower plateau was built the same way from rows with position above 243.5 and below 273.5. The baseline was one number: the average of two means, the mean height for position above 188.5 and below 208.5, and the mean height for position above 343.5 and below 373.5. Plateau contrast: 0.17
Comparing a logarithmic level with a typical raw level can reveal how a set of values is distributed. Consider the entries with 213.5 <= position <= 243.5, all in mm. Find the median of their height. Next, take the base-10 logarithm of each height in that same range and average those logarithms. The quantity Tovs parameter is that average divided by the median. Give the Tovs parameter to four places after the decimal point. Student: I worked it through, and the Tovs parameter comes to 0.0169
